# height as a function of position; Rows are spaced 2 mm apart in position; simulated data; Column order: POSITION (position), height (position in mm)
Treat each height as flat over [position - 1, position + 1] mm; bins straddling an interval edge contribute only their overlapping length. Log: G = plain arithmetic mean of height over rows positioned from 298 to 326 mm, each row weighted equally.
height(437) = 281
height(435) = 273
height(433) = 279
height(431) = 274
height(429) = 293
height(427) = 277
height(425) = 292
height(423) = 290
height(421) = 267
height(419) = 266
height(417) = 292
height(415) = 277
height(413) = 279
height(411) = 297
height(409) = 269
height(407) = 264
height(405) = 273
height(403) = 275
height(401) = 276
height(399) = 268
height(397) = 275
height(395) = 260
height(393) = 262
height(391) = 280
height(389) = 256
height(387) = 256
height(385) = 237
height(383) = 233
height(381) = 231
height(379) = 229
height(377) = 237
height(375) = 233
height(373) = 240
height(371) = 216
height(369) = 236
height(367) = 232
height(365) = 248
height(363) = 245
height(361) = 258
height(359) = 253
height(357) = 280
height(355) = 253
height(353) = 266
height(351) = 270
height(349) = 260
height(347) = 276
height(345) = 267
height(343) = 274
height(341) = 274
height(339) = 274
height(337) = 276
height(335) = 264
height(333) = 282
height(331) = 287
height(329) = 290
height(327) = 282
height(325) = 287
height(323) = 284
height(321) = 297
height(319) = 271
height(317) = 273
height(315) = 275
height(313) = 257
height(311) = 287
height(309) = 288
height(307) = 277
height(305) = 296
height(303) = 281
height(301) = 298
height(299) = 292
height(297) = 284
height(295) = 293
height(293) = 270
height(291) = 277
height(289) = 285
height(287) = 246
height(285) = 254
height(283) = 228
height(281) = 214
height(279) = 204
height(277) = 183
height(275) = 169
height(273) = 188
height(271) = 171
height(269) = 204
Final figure 283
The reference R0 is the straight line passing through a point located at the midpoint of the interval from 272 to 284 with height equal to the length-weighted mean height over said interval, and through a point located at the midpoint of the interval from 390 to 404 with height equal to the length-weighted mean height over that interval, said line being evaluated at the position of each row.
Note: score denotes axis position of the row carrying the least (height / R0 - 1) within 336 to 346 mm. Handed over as 345 mm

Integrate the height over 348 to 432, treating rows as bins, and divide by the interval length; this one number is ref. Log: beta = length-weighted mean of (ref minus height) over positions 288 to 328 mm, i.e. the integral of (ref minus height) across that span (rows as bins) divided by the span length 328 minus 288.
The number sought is -21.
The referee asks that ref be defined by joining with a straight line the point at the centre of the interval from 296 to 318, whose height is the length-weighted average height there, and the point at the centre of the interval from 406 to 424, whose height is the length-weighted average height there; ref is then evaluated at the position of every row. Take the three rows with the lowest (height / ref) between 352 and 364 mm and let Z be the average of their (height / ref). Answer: 0.893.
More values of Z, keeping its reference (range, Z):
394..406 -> 0.959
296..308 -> 0.993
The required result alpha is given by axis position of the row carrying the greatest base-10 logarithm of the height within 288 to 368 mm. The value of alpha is 301 mm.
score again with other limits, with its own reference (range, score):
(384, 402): 385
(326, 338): 335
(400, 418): 407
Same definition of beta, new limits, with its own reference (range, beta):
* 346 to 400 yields 10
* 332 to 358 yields -9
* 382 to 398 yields 4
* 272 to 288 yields 51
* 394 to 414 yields -12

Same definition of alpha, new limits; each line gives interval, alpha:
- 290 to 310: 301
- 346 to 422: 411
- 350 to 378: 357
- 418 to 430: 429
